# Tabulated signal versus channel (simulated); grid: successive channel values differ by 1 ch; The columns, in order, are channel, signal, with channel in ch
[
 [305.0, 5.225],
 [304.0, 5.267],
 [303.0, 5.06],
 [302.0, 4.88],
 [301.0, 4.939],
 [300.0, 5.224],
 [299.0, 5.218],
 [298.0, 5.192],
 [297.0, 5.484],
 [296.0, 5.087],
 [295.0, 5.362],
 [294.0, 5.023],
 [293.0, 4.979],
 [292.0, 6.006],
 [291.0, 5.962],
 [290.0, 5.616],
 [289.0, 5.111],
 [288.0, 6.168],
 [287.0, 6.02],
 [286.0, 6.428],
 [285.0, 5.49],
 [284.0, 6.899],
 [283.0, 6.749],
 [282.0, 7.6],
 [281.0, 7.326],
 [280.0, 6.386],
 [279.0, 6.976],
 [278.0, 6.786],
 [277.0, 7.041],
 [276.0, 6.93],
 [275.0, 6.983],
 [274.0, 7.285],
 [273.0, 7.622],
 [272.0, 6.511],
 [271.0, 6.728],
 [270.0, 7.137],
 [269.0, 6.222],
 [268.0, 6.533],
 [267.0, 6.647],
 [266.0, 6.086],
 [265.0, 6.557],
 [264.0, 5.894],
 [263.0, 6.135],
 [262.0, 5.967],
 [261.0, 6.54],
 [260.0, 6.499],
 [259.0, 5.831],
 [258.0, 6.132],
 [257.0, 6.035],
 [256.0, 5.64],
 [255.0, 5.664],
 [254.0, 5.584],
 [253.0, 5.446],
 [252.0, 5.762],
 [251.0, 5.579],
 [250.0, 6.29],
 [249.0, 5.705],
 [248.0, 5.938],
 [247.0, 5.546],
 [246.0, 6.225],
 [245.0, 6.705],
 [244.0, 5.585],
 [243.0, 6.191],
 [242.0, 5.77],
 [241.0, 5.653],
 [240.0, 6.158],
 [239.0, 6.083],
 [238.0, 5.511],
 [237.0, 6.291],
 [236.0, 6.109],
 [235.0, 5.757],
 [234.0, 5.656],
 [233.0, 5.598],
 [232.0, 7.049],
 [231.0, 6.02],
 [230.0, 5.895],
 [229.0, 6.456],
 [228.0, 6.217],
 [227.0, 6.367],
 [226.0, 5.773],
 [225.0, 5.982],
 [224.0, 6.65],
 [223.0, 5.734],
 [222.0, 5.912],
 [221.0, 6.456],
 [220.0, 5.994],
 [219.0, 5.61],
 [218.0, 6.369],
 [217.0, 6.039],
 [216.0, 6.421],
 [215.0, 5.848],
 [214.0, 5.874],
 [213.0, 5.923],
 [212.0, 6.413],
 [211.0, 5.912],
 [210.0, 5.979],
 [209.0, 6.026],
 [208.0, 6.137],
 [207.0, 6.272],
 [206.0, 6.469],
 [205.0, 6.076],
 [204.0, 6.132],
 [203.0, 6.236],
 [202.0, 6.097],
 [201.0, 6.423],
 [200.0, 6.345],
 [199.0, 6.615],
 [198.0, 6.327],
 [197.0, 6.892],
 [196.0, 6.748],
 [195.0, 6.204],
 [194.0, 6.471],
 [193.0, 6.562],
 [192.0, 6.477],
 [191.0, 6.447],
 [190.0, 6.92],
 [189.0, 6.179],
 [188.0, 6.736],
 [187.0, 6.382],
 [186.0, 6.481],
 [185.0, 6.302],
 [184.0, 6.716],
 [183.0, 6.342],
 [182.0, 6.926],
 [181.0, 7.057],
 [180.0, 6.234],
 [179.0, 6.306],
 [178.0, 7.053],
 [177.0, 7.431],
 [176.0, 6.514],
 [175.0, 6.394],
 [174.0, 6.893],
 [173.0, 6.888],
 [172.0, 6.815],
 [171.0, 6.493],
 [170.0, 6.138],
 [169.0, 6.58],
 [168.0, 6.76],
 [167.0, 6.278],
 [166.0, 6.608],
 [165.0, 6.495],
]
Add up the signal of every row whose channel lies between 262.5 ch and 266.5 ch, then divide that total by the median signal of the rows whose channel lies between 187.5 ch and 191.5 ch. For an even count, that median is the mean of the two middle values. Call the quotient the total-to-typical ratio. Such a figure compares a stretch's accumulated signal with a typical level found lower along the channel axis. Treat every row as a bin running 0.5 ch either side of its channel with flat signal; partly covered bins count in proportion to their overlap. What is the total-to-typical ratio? 3.74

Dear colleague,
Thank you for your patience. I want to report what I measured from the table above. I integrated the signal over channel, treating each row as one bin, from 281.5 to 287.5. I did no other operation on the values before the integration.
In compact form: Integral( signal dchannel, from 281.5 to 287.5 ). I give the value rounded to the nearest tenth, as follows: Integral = 39.2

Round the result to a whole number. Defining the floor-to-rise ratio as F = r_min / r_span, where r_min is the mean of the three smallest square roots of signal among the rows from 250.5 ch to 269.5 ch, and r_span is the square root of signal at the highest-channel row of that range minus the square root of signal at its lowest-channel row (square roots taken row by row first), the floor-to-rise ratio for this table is 18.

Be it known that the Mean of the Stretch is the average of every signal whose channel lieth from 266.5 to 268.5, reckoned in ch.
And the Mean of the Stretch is 6.59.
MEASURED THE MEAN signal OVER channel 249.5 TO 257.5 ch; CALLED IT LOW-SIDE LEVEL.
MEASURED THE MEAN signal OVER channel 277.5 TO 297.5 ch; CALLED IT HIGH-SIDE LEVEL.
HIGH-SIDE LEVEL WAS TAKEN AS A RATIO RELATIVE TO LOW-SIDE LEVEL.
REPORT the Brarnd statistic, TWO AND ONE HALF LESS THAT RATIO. 1.44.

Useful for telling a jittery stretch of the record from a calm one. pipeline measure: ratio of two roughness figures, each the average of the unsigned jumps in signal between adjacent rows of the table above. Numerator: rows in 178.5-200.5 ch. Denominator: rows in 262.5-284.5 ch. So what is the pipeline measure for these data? 0.8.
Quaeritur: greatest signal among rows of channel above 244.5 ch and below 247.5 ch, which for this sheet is 6.705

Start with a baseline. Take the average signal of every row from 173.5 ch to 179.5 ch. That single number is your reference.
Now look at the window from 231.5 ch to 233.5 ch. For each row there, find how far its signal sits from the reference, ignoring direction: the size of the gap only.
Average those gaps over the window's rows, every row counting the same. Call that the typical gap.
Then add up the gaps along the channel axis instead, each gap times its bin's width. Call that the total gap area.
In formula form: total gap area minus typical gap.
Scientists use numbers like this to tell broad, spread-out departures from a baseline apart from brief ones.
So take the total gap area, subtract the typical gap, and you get 0.73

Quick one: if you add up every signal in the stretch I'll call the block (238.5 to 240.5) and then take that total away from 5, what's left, -7.2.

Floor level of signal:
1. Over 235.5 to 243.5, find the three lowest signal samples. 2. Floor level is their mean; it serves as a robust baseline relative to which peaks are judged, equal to 5.64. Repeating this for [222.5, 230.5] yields 5.80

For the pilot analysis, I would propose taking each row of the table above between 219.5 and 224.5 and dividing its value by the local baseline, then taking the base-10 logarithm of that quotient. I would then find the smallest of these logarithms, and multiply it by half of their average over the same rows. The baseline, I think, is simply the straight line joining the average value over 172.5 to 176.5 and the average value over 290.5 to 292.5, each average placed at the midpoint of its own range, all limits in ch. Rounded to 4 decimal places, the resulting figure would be 0.0004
